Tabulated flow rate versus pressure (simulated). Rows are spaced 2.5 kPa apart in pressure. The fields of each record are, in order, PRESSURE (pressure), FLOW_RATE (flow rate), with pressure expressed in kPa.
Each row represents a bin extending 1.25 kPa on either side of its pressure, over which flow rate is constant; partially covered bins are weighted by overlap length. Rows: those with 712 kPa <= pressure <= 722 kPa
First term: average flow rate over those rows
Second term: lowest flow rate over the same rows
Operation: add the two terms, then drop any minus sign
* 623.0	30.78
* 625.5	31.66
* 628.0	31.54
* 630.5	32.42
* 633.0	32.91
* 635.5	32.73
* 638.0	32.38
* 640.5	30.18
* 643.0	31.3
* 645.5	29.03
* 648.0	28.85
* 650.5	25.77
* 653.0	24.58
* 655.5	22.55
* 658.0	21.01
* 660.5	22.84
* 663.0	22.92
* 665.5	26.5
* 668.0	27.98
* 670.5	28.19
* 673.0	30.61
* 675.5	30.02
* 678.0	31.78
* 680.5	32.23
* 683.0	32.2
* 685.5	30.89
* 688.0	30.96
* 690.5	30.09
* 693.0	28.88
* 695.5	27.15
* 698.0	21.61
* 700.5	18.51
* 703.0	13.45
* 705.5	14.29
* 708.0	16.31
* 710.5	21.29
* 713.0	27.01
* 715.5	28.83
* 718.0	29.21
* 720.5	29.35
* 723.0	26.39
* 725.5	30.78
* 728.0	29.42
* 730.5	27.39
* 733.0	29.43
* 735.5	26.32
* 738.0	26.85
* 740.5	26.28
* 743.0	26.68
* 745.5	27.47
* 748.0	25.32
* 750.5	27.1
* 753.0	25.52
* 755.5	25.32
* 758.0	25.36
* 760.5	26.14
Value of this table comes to 55.6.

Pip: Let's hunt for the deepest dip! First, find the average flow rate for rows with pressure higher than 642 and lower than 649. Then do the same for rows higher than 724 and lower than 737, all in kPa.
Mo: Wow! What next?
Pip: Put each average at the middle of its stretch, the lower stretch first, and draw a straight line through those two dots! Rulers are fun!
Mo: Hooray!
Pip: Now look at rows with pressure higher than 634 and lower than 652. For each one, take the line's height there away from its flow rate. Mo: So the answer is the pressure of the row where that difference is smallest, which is 650.5 kPa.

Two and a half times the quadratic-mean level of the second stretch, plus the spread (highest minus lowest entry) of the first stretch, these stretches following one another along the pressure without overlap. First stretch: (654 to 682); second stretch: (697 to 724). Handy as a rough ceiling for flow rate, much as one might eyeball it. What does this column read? 69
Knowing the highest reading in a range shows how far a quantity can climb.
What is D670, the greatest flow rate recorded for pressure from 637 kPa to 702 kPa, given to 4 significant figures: 32.38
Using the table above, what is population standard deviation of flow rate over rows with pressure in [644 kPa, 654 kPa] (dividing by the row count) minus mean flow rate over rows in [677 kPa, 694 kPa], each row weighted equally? -29.1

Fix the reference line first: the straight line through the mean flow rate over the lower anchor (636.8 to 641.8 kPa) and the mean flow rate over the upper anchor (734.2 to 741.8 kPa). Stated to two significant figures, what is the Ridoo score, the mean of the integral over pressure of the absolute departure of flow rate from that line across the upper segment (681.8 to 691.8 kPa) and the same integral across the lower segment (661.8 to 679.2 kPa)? 33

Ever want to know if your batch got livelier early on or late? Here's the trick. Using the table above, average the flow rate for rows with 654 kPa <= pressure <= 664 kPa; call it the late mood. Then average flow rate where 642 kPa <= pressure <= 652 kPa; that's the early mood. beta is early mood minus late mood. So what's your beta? 6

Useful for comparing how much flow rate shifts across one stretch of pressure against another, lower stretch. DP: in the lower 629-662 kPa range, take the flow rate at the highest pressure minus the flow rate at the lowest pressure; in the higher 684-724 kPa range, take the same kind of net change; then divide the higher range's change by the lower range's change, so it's 0.47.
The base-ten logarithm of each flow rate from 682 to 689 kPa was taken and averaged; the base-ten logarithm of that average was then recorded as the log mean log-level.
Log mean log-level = 0.175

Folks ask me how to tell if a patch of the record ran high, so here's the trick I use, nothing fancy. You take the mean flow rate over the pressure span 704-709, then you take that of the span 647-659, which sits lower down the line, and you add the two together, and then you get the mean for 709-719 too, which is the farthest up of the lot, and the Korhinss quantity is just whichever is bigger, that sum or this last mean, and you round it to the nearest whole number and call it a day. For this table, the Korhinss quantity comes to 40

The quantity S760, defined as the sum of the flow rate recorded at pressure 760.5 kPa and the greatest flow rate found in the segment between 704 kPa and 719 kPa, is 55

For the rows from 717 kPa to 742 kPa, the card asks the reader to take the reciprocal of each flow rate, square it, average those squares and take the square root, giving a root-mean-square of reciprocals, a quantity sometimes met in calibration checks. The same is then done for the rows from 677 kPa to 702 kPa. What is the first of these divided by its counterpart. 0.96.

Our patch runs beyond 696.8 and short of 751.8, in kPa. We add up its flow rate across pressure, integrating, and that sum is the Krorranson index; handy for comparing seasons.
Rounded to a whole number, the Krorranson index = 1373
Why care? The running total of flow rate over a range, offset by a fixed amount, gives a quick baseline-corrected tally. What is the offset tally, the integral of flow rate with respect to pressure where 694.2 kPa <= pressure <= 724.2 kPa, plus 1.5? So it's 685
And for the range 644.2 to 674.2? 779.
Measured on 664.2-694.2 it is 902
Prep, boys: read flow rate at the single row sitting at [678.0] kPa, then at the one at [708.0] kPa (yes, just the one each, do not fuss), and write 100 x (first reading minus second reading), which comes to 1547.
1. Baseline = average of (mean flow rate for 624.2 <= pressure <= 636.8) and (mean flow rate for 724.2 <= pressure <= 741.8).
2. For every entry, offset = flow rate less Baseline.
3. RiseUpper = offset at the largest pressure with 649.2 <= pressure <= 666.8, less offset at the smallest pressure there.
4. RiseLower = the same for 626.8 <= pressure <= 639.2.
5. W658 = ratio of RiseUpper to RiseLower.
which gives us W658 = 0.9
